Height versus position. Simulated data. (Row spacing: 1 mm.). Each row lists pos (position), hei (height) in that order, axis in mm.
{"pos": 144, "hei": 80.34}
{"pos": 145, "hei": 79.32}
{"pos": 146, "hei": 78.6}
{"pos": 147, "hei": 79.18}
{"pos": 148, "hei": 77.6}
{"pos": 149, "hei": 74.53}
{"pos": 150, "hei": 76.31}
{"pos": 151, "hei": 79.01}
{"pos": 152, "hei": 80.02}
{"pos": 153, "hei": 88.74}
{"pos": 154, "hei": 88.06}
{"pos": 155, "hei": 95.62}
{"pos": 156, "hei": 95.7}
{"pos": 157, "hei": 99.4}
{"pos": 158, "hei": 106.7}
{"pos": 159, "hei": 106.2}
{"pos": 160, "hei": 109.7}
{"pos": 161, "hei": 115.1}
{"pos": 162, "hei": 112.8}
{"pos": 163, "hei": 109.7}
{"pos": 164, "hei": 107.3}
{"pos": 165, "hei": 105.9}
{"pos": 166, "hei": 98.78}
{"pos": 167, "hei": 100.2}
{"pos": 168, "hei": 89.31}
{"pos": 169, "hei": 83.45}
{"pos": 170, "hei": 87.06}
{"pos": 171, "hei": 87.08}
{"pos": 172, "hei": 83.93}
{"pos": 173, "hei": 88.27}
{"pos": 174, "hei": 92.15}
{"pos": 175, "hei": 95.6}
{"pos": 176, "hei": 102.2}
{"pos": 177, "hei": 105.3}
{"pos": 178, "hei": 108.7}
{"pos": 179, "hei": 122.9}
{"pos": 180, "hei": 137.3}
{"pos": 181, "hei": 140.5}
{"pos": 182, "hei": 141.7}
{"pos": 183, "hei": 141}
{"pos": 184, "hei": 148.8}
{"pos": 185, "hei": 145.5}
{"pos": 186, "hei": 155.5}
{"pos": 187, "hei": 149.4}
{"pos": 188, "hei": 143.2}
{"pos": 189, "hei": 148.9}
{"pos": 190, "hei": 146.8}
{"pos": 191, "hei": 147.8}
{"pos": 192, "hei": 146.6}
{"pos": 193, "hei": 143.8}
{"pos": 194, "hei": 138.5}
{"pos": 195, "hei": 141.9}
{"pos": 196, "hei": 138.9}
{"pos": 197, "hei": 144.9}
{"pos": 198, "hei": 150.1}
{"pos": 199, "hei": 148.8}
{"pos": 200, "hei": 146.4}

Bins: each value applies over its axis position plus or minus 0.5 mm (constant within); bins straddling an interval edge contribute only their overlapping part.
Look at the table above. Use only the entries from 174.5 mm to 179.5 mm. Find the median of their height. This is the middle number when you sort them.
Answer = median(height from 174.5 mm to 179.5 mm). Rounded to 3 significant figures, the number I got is 105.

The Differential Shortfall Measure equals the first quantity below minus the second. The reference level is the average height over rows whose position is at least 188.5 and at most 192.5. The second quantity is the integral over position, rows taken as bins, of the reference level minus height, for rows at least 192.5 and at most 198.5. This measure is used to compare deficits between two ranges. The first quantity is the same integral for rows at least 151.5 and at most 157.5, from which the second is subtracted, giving 311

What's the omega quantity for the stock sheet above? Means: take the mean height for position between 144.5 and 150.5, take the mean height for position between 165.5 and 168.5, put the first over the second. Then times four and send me 3.23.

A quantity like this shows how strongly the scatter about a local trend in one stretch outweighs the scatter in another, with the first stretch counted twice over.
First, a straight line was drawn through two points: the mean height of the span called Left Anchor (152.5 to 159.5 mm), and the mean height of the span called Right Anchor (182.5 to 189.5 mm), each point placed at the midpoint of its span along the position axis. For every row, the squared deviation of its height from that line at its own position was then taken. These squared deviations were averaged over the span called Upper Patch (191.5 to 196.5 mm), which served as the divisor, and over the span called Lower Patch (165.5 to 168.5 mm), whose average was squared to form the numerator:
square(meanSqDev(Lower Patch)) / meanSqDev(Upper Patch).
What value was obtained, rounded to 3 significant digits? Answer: 453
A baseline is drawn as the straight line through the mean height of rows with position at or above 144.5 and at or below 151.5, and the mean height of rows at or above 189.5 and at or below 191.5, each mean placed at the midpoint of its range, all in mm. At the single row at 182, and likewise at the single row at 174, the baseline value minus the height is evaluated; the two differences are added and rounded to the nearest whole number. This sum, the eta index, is 20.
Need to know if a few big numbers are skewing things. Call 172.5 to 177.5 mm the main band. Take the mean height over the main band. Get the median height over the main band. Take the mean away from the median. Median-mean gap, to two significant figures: -1.1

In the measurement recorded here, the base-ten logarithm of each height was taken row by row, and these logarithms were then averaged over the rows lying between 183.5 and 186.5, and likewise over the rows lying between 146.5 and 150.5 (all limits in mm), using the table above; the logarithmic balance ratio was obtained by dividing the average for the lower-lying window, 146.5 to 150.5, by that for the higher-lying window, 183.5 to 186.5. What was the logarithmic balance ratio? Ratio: 0.87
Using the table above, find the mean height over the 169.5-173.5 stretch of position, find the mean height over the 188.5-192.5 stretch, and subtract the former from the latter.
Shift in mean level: 61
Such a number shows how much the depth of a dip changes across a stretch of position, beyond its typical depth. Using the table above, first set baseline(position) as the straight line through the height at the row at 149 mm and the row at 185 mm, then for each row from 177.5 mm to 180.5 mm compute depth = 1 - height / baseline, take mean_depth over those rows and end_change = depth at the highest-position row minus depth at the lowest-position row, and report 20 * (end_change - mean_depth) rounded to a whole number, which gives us -5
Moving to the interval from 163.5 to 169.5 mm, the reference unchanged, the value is 4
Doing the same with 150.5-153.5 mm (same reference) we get -1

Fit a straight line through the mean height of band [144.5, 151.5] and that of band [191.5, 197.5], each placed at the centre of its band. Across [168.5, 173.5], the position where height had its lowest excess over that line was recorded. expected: 172 mm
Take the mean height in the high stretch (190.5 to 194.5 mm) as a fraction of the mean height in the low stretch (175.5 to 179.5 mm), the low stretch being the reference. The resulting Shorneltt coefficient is 1.3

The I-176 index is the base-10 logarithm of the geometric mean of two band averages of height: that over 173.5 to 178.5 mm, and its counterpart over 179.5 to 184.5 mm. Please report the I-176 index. 2.08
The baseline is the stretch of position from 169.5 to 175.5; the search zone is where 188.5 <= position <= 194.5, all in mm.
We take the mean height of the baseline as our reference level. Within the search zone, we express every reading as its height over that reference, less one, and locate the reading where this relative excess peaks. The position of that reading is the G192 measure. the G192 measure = 189 mm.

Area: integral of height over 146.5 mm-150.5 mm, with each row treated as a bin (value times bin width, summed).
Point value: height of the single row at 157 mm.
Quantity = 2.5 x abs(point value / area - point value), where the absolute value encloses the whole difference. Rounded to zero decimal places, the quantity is 248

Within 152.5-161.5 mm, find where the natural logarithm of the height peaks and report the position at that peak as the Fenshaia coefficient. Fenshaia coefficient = 161 mm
